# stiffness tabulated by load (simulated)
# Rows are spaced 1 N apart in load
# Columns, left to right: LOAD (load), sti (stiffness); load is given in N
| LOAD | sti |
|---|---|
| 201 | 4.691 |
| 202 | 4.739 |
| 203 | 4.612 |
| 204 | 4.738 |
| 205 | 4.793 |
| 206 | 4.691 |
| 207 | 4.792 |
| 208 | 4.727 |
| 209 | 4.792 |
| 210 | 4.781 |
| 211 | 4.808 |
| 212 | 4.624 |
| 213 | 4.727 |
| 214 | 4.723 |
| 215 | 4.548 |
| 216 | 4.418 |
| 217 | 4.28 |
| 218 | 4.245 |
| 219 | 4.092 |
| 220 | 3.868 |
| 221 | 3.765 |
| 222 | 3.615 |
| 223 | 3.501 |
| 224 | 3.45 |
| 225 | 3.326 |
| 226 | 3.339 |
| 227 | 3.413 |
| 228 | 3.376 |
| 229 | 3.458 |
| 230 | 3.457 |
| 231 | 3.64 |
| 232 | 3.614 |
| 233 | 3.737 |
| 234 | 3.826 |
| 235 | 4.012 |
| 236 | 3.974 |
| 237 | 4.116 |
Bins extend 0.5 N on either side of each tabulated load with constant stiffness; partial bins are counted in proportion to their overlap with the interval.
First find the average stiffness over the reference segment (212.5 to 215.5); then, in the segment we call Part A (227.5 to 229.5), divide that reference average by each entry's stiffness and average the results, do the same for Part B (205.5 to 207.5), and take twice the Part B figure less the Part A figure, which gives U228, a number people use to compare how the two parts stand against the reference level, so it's 0.60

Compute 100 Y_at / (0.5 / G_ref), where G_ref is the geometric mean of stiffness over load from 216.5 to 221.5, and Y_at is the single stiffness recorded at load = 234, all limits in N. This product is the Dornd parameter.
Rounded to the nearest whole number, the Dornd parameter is 3095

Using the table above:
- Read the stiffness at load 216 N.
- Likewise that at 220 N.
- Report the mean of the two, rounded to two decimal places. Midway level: 4.14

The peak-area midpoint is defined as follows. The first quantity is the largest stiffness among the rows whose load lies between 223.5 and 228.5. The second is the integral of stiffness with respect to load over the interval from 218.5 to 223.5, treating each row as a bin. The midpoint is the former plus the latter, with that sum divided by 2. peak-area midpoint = 11.1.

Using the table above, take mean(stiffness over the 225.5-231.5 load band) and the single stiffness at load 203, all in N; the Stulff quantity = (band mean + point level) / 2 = 4.03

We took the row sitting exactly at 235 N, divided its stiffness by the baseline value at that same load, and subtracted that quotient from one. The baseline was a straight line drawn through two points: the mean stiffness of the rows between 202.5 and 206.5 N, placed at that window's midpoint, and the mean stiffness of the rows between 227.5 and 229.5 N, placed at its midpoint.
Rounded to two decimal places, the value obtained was -0.31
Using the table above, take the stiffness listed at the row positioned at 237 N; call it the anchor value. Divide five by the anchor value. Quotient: 1.21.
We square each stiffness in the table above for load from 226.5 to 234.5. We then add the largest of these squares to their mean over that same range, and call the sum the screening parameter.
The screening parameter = 27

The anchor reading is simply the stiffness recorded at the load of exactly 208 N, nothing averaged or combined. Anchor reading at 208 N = 4.727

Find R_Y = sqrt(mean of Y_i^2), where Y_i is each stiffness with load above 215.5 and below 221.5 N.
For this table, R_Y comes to 4.1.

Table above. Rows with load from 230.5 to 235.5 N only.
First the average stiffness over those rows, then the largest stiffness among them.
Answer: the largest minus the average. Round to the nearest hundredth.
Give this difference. 0.25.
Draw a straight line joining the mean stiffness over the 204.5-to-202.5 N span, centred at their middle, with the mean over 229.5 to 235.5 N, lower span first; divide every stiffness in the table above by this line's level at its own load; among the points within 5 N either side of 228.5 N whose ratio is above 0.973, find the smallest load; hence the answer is 233 N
